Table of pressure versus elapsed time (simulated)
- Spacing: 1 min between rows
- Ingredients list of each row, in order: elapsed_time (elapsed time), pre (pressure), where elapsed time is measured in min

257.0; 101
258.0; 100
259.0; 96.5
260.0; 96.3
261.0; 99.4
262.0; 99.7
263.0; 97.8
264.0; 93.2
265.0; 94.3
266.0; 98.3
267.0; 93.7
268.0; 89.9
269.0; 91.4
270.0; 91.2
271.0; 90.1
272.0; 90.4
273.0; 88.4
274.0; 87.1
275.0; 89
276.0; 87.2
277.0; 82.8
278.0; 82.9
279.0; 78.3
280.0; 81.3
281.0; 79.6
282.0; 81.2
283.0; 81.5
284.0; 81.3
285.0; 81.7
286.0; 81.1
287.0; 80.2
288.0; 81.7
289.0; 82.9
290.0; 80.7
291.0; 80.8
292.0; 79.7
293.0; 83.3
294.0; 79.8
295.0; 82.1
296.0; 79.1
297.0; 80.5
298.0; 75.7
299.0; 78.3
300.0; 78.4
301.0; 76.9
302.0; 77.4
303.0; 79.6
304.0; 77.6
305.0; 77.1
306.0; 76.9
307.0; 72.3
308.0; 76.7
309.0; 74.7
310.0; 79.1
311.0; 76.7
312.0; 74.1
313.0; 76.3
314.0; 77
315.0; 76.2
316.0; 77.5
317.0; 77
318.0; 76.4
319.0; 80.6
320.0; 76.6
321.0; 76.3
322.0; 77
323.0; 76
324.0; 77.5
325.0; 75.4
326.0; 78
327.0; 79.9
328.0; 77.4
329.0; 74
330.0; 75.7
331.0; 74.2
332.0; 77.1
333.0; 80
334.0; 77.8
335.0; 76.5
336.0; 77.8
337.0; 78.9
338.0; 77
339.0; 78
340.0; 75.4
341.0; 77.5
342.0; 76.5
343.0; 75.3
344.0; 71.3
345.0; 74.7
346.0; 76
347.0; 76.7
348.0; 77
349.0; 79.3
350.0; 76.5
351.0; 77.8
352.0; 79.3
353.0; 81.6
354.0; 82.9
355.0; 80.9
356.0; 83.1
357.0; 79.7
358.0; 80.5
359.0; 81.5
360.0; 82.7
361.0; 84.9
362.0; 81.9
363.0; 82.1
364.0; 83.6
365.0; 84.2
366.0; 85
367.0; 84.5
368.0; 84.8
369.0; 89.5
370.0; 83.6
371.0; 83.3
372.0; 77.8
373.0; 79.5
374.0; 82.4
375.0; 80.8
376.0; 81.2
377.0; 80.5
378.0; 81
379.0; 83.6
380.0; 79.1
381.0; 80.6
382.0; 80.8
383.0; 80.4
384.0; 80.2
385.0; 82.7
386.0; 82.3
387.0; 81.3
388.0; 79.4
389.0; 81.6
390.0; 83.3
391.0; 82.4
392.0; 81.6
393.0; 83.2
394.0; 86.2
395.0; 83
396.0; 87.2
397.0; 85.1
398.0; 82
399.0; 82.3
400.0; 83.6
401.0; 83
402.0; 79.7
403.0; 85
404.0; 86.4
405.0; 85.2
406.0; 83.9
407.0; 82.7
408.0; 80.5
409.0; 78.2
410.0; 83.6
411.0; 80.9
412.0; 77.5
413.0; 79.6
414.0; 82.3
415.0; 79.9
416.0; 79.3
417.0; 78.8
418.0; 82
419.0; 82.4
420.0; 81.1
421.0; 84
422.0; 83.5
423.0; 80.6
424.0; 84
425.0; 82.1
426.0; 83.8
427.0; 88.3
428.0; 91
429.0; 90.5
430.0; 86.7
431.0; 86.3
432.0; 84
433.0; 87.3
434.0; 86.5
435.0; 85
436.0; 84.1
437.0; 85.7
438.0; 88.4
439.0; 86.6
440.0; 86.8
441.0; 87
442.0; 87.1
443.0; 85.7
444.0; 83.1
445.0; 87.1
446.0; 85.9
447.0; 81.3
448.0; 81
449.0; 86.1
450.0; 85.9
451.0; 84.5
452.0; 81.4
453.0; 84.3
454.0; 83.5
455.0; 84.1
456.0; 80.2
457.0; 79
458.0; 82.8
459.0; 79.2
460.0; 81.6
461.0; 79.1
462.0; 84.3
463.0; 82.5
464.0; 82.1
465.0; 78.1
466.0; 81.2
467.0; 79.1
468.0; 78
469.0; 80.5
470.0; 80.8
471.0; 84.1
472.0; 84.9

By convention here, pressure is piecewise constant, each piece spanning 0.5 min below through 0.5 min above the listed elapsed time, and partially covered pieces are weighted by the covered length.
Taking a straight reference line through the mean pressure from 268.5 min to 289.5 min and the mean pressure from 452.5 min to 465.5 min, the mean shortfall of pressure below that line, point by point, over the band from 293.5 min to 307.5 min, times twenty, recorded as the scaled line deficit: 121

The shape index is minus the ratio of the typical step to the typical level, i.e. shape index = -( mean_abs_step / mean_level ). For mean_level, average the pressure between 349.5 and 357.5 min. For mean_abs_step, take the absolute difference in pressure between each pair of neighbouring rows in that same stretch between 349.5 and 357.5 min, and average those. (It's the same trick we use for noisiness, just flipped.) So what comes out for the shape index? -0.025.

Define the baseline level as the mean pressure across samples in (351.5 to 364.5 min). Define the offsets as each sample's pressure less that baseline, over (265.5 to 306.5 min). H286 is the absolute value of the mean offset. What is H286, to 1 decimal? 1.0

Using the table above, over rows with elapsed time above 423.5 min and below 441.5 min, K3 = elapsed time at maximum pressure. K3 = 428.0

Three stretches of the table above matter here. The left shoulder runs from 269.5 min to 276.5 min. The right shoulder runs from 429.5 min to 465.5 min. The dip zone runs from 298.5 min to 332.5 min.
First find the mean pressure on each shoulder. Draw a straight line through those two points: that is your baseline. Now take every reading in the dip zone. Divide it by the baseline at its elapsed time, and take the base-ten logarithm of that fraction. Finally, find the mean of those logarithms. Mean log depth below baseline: -0.058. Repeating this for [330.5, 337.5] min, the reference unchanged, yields -0.052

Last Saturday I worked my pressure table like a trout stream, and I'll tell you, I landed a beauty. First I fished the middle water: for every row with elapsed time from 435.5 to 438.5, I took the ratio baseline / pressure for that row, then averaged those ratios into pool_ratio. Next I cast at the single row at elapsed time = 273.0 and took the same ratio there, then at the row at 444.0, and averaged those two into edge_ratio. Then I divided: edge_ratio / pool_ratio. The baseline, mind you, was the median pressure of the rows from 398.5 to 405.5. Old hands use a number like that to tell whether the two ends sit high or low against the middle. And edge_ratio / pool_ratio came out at 1.00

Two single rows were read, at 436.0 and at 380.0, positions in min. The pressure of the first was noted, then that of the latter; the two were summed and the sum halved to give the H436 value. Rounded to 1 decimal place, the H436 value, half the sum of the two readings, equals 81.6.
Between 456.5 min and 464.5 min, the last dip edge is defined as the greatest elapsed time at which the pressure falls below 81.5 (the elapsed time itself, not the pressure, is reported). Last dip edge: 461.0 min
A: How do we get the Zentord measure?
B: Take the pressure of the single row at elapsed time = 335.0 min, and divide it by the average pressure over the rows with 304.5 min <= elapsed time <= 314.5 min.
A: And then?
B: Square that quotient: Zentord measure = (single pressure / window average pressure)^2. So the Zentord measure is 1.01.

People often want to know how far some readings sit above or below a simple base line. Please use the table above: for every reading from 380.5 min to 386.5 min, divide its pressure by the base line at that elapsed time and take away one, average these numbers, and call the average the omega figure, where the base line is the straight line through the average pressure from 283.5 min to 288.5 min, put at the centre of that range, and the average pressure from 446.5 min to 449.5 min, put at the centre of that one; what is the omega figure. -0.012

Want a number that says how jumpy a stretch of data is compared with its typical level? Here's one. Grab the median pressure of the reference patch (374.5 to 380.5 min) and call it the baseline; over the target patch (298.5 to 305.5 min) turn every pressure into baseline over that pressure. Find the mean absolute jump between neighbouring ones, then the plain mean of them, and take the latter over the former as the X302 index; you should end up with 69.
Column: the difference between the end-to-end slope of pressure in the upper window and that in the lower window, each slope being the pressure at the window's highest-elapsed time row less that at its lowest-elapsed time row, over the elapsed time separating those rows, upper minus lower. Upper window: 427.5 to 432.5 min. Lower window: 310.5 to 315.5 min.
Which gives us -1.6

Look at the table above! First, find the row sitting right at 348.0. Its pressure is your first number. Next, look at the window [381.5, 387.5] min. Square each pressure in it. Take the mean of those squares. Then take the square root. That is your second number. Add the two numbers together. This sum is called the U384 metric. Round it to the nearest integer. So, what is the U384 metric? 158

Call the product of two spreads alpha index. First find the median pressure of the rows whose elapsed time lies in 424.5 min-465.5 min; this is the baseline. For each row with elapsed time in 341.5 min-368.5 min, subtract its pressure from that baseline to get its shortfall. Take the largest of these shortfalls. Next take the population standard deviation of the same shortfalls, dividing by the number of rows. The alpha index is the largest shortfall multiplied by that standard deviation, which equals 47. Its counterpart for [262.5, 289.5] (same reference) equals 35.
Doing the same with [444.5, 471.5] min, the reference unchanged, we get 16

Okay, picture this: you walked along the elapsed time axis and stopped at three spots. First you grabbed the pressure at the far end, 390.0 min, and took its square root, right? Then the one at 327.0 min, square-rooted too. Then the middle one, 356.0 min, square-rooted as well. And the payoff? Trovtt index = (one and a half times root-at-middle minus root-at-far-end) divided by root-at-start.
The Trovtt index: 0.51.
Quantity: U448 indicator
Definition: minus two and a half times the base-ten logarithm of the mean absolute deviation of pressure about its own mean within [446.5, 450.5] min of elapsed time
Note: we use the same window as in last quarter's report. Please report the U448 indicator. -1.0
